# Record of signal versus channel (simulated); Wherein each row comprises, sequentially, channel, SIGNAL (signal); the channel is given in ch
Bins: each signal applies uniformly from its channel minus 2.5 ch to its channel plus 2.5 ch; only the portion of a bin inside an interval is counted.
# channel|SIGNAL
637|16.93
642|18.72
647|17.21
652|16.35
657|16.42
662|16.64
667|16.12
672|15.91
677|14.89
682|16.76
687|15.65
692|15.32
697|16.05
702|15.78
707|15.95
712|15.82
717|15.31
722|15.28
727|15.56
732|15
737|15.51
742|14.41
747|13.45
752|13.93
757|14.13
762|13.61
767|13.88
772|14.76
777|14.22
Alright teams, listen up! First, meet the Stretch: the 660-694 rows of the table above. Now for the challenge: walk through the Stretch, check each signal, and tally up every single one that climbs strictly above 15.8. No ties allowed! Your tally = 4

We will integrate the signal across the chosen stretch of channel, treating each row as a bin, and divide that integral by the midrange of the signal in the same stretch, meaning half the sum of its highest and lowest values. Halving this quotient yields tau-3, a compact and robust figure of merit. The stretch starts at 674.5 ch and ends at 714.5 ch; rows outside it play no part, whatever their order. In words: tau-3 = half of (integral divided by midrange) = 19.9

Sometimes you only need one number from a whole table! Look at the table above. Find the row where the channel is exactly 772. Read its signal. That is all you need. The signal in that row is 14.76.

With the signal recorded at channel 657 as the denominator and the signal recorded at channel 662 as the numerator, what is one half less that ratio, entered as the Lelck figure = -0.51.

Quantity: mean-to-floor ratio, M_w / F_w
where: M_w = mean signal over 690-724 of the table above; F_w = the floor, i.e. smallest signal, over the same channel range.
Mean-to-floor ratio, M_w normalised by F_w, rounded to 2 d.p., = 1.02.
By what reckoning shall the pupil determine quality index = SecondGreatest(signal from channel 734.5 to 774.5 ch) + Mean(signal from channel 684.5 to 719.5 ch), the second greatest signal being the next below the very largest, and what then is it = 30.5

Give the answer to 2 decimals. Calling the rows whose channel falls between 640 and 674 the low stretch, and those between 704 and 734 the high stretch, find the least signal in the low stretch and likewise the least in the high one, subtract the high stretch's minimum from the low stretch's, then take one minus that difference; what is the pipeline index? 0.09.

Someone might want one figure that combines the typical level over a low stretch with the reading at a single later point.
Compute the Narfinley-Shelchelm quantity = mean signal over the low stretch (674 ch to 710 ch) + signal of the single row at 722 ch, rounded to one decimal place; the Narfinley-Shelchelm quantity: 31.1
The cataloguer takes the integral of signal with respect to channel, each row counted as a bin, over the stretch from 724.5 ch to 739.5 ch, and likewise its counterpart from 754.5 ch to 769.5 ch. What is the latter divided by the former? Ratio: 0.90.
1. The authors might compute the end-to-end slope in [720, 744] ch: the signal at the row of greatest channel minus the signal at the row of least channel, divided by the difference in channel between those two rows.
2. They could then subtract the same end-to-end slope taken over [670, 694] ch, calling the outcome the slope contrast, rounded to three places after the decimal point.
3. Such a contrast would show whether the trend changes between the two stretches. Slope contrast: -0.014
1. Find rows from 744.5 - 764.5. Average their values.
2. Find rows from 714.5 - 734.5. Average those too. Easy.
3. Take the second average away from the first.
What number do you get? -1.51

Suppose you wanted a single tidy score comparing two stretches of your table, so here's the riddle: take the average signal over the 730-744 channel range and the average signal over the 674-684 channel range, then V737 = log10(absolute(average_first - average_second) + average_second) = 1.22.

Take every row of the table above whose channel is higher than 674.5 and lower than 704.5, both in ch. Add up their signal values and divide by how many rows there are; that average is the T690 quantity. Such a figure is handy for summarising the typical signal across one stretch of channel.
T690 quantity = 15.7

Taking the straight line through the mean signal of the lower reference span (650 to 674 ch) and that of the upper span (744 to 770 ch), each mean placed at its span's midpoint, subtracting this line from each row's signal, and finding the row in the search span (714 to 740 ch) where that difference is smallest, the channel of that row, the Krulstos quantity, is 717 ch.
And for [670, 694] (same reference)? 677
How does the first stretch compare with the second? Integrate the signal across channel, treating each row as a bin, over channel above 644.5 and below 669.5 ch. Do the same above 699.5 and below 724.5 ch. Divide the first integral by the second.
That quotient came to 1.06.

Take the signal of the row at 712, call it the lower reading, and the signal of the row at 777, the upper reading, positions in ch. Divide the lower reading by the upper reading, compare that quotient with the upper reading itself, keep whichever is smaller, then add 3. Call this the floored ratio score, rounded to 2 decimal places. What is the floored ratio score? 4.11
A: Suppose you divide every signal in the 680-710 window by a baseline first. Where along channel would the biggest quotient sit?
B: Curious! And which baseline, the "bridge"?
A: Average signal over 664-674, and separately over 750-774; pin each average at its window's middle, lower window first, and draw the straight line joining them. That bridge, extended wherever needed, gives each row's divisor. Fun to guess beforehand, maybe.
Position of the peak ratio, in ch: 682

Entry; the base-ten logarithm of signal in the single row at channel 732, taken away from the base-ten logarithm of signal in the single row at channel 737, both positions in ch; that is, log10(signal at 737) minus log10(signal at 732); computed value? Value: 0.015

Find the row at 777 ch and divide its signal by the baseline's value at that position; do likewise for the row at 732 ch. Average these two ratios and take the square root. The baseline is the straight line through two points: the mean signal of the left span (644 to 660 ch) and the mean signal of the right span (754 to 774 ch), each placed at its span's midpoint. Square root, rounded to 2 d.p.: 1.01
